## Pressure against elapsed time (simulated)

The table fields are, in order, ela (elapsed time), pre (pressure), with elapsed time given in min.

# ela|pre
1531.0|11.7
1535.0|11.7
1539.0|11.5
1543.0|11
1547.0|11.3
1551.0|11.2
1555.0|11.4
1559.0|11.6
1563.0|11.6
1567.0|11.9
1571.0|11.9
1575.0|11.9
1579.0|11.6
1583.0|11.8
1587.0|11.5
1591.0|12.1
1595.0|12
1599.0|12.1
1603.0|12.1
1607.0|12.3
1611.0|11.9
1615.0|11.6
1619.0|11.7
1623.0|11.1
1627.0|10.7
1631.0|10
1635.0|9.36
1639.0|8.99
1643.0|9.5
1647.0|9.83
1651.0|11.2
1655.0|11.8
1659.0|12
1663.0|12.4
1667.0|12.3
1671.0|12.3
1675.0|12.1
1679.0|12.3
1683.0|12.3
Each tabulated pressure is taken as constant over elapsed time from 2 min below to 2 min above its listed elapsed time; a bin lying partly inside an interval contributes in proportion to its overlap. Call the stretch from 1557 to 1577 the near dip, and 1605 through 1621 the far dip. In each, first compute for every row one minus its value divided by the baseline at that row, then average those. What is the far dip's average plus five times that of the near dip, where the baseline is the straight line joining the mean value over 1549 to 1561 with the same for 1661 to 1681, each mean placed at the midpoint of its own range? -0.13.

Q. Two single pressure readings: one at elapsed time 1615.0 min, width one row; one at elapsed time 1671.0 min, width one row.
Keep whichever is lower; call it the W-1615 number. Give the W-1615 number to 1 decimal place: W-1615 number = 11.6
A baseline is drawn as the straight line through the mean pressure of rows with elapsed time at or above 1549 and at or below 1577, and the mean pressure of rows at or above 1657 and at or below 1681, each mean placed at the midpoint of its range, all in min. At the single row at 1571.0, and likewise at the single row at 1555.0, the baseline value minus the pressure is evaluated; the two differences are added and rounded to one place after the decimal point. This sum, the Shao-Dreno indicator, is 0.0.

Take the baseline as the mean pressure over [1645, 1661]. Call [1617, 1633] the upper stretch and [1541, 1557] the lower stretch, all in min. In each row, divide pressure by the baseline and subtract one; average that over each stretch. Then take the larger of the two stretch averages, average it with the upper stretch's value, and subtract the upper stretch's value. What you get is 0.02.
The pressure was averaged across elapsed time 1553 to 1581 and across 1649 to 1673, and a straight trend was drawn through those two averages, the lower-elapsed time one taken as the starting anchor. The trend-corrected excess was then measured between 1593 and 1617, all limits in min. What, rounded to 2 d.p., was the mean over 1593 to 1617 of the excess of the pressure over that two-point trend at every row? 0.18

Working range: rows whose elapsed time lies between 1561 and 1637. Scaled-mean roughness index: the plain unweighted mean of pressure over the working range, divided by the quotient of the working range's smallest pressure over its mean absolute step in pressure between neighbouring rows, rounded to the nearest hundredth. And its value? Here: 0.36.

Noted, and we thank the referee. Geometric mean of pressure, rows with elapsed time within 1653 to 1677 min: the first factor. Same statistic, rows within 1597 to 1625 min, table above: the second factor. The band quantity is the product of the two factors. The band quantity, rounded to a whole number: 144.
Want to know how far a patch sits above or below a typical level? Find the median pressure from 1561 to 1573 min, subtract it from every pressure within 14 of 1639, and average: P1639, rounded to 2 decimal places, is -1.96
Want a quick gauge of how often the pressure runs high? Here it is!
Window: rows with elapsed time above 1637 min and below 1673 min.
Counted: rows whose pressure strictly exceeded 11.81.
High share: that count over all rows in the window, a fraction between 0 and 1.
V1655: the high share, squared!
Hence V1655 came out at 0.20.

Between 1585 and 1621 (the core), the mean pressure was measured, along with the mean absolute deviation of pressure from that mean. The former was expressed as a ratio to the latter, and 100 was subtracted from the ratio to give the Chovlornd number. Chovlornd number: -46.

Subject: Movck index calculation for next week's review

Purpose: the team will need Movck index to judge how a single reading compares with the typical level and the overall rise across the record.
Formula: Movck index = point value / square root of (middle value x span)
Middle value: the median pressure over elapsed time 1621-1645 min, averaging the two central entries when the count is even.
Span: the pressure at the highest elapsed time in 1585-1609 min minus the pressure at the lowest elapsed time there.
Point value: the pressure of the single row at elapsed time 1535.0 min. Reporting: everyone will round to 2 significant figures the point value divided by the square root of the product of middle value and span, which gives 4.2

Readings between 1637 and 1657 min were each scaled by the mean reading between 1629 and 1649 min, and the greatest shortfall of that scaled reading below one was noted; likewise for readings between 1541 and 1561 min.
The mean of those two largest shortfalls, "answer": -0.05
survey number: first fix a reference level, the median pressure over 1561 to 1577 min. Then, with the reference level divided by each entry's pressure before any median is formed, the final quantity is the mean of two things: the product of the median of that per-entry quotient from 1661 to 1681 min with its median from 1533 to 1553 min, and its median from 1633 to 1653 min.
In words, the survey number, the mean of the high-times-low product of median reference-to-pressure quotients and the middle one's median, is 1.14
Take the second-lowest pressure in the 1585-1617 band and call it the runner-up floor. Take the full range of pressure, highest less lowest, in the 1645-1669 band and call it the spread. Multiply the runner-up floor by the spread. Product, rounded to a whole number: 30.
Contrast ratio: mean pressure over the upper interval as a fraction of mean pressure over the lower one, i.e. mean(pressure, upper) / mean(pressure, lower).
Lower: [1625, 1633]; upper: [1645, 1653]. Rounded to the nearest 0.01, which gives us 1.02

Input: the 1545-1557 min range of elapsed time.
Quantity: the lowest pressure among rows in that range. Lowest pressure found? 11.2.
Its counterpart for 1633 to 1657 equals 8.99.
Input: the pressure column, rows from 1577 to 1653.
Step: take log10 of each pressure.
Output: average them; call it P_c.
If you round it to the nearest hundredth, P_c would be 1.04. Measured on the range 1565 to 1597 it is 1.07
